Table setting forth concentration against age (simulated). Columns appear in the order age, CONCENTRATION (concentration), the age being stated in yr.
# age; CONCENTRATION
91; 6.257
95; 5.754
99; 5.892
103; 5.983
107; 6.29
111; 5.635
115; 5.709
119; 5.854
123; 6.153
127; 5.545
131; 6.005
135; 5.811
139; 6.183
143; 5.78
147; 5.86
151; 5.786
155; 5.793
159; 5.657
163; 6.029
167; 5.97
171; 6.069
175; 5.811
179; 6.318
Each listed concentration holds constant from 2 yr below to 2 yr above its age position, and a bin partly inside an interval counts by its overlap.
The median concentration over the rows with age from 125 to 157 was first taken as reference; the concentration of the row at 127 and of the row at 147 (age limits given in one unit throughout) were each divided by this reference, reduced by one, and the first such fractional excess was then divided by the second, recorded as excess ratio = -4.4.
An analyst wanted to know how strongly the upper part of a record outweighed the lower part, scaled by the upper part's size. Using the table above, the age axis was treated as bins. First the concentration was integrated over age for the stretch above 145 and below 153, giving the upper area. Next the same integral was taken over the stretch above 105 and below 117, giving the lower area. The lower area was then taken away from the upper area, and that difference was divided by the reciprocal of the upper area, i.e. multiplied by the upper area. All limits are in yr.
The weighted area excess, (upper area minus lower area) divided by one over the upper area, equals -1116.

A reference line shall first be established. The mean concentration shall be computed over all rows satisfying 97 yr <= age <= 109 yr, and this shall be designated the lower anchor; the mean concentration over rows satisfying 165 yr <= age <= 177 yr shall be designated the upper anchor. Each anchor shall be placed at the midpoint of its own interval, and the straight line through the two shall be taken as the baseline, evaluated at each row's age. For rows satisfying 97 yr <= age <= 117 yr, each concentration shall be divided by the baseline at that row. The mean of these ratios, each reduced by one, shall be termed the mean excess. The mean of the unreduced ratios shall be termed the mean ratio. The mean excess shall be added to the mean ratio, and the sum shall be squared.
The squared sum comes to 0.91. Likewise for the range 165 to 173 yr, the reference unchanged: 1.05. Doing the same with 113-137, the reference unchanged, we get 0.89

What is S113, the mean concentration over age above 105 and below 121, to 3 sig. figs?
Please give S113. 5.87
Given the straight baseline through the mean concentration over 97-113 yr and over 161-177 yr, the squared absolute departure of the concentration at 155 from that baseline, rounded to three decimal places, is 0.030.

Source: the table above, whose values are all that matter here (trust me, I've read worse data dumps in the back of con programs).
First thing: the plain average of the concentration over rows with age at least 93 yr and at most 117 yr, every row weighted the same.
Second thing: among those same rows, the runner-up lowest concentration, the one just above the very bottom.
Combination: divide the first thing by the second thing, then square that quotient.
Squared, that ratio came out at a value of 1.06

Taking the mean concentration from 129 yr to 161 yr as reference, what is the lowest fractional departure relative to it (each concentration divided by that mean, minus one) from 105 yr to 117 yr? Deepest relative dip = -0.038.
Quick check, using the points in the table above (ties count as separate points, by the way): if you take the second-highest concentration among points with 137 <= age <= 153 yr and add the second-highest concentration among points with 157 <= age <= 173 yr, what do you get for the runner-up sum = 11.9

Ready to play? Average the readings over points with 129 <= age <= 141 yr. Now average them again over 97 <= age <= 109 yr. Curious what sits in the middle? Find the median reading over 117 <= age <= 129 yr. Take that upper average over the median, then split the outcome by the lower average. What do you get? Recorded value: 0.169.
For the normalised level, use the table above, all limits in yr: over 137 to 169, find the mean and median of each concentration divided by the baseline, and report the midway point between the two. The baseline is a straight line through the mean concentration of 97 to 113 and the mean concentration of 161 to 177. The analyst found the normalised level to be 0.98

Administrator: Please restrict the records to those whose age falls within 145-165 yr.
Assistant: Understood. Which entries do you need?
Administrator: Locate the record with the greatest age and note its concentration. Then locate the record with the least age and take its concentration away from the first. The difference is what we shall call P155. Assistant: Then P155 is 0.2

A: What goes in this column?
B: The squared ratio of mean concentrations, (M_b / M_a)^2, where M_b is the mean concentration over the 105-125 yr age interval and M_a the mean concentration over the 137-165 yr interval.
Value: 1.02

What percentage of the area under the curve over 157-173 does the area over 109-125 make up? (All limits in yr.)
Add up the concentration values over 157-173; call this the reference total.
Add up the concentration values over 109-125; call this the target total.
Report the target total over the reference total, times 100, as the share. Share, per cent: 98.4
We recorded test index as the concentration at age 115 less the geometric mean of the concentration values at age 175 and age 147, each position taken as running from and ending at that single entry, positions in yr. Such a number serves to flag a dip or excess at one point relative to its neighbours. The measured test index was -0.13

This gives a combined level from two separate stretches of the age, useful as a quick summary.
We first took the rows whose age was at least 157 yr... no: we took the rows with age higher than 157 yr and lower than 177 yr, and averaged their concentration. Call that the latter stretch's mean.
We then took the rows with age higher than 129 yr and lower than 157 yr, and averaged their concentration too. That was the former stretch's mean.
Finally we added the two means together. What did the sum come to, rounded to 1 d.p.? 11.8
